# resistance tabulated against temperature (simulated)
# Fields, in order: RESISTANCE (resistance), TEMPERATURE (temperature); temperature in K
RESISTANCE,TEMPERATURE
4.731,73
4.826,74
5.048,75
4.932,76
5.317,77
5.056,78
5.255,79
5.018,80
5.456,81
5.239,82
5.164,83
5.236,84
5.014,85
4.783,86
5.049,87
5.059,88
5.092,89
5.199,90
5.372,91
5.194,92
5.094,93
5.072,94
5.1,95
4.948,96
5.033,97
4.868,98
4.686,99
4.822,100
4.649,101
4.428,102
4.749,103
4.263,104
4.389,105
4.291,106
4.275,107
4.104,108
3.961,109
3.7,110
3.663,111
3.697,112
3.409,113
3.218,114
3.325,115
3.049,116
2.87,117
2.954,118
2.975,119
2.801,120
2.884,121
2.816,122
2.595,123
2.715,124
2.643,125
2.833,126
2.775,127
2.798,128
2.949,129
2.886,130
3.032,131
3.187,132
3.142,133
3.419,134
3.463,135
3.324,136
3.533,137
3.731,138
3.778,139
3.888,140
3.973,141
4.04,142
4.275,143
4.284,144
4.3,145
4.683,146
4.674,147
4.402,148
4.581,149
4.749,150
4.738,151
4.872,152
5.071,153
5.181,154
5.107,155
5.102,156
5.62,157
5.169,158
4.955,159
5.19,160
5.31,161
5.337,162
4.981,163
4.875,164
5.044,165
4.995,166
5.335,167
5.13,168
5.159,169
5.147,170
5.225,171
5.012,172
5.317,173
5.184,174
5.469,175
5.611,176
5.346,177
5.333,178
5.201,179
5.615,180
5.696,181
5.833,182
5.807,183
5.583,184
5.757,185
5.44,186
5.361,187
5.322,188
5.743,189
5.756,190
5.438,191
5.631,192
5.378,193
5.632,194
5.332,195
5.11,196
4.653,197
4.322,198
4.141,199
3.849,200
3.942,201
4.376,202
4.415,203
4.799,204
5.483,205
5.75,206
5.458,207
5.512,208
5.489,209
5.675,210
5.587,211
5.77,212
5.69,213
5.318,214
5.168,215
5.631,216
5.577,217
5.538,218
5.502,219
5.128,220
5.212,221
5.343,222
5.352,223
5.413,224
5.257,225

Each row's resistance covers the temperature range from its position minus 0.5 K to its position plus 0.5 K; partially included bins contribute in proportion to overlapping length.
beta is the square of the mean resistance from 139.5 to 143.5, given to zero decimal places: 16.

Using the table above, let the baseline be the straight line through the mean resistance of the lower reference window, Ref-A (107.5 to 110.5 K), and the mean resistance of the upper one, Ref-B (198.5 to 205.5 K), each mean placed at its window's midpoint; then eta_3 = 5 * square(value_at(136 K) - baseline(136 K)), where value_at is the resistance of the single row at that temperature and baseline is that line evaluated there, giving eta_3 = 3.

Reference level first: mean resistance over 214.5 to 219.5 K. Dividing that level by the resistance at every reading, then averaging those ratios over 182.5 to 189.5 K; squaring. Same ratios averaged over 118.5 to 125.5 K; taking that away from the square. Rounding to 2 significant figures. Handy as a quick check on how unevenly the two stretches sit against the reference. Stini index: -1.0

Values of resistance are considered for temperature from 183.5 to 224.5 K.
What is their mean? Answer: 5.3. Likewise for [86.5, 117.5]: 4.4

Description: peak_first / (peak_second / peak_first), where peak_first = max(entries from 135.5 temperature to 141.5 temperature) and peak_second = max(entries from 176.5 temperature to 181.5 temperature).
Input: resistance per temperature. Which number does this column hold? 2.8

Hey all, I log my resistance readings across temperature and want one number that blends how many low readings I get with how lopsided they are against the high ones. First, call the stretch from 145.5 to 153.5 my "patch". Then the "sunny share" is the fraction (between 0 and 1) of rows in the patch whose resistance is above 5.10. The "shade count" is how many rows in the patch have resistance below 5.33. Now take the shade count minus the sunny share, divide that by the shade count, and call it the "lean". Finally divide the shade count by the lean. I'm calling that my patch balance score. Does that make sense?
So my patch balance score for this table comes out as 8.0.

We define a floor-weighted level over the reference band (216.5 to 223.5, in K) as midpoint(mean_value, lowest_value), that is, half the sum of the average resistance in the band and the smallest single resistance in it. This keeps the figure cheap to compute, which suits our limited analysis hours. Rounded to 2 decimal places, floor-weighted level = 5.25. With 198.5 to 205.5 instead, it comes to 4.14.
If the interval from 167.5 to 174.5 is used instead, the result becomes 5.09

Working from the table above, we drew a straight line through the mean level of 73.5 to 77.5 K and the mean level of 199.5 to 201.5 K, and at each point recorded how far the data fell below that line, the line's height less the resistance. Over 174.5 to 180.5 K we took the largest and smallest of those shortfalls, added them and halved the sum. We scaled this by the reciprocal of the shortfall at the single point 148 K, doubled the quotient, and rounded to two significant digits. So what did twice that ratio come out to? 89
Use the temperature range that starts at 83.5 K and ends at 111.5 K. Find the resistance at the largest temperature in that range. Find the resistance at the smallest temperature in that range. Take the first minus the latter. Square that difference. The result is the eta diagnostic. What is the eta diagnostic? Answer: 2.5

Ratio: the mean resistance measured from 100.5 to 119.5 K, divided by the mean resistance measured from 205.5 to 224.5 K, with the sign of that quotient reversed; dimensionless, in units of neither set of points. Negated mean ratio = -0.69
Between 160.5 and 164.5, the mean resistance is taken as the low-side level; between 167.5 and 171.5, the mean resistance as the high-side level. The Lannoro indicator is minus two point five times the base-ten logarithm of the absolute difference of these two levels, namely 3.5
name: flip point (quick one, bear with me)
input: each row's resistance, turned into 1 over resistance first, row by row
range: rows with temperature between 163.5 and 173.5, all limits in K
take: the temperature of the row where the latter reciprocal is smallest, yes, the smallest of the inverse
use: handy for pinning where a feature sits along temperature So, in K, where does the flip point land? 167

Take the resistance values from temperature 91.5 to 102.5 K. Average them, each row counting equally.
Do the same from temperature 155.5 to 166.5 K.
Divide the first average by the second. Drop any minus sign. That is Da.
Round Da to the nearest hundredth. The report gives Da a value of 0.95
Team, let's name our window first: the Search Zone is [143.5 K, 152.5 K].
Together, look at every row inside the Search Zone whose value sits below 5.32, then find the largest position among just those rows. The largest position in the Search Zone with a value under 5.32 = 152 K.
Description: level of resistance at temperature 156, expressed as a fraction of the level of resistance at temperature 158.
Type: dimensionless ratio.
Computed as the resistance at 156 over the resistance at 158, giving 1.0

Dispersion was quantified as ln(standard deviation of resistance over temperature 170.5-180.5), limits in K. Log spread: -1.7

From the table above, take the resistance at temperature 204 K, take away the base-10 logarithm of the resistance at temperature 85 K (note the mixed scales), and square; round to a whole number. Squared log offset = 17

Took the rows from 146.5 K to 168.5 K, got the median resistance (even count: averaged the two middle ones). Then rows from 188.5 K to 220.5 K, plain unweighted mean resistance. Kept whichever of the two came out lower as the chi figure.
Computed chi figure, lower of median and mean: 5.06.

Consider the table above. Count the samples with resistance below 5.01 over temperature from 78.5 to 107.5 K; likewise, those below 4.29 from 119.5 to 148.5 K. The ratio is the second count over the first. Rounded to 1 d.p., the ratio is 2.1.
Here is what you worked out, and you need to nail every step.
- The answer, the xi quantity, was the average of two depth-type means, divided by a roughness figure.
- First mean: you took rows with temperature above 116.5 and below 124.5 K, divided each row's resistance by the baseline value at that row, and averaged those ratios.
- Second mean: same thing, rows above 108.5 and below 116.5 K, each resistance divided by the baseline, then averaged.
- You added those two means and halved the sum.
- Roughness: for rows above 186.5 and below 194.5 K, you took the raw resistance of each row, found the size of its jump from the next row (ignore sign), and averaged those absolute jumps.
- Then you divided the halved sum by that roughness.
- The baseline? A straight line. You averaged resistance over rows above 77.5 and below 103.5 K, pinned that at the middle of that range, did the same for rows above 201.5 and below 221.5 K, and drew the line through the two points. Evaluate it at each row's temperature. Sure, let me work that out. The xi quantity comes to 2.9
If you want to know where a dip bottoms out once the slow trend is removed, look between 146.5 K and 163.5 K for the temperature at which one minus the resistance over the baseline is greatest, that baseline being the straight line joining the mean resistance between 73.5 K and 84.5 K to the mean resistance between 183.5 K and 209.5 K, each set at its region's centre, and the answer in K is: 148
